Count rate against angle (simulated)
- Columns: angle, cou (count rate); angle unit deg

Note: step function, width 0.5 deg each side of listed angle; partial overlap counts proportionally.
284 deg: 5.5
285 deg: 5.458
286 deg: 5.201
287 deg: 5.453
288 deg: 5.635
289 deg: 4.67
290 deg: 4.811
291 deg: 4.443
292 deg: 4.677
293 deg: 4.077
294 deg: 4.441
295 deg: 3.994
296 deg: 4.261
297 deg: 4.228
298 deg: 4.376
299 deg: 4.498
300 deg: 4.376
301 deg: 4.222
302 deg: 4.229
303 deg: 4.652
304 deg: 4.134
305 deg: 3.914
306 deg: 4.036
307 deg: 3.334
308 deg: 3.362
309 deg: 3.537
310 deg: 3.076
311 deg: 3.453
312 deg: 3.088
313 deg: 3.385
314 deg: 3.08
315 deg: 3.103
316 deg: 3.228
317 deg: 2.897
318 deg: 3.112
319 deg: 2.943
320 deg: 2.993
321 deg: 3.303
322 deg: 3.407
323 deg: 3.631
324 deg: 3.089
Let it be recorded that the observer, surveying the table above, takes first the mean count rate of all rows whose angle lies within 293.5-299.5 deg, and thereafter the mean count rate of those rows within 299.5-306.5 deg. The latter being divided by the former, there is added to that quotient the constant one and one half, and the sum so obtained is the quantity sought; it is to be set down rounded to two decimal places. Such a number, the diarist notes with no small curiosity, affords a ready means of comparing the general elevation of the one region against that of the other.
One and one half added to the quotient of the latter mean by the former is 2.48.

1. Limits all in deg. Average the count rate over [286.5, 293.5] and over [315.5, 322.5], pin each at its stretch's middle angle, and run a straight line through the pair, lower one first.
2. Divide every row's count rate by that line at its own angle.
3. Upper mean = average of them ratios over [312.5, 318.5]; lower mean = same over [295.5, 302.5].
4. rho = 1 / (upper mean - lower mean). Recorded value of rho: -16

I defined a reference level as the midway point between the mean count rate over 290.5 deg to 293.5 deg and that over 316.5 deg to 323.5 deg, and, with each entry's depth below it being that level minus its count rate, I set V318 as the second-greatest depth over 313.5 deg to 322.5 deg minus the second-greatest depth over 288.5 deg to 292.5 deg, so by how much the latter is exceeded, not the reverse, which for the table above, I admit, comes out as 1.7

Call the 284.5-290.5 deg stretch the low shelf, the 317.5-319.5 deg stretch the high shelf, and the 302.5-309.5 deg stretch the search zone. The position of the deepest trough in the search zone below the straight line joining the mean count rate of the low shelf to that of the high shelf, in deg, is 307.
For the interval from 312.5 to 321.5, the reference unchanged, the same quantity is 314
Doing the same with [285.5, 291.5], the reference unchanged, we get 291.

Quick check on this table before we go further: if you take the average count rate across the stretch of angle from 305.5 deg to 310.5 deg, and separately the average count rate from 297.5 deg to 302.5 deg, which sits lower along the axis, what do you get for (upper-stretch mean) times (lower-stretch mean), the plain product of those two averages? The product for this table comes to 15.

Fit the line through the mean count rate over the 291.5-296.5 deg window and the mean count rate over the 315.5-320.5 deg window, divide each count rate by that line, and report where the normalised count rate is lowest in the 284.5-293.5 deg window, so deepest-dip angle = 293 deg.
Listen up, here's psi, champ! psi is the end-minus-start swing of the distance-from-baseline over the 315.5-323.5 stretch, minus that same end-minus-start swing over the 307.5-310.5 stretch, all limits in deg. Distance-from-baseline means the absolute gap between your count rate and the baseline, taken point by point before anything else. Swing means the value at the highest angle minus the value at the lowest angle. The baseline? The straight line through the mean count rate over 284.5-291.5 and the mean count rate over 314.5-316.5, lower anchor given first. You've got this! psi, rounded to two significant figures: 0.75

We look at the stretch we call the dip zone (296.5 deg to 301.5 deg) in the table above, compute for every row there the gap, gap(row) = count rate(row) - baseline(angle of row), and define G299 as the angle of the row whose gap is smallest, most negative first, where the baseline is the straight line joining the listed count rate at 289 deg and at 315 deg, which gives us 297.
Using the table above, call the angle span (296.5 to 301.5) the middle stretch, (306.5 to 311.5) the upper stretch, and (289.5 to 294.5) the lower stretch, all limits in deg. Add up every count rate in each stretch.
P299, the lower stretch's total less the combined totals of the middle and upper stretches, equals -16.0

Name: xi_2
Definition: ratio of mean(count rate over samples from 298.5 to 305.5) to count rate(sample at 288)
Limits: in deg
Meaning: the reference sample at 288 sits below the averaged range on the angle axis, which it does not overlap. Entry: 0.76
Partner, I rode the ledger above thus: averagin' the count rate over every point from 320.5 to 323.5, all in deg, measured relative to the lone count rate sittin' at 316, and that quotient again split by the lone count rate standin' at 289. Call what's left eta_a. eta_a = 0.23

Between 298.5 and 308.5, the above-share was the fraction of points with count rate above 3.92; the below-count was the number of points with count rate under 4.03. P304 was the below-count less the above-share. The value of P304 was 2.3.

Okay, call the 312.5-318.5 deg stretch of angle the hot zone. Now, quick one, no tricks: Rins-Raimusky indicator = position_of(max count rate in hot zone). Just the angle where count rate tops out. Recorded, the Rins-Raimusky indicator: 313 deg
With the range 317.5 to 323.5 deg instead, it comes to 323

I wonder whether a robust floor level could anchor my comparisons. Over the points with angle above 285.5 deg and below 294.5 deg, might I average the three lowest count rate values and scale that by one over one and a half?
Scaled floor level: 2.88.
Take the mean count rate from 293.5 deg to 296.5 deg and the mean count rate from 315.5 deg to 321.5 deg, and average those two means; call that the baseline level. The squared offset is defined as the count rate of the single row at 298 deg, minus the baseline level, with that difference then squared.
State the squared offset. 0.52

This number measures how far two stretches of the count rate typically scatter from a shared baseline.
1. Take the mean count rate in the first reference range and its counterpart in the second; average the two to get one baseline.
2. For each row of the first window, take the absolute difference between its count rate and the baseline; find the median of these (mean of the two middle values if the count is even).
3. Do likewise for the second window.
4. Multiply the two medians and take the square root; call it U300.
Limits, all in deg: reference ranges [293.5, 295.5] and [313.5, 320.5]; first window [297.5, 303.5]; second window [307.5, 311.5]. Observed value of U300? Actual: 0.410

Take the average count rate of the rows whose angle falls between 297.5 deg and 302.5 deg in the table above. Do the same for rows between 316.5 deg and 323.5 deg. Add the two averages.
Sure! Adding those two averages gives 7.5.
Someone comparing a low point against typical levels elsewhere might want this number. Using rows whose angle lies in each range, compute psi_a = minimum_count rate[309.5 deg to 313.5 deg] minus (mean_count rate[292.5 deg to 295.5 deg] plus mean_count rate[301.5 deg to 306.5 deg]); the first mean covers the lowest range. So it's -5.29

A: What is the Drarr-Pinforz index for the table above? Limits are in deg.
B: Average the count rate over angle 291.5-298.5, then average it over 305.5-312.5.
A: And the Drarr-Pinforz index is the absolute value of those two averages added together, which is 7.7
